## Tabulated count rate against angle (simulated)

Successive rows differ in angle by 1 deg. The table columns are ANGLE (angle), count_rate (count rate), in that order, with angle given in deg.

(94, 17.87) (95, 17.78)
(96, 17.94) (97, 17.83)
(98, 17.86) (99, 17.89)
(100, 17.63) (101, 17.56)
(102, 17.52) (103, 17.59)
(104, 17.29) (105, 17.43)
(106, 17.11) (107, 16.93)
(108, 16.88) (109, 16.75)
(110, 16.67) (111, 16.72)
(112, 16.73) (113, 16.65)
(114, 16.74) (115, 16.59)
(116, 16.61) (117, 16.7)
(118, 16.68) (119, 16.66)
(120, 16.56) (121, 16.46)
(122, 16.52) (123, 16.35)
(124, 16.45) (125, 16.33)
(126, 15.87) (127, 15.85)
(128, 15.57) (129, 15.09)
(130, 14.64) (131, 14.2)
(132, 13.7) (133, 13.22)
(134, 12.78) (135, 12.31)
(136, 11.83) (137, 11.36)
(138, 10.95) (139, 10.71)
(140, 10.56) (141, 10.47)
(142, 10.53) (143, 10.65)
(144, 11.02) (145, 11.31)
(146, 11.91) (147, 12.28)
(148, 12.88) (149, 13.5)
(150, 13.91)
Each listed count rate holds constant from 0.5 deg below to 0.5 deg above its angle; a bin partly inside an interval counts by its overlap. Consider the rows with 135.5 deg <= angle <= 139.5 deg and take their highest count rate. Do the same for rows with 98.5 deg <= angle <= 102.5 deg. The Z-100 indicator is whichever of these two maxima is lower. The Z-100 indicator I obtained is 12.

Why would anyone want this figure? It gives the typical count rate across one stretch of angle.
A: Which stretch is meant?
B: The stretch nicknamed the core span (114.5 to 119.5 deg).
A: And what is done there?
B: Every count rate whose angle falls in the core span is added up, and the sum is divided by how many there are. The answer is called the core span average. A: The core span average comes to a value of 16.6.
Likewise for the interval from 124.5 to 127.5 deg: 16.0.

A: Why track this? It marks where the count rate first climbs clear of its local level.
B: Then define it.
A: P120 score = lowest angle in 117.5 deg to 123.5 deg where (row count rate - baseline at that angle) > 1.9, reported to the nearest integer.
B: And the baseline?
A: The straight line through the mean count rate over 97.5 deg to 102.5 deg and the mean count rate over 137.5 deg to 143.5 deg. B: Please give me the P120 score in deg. 118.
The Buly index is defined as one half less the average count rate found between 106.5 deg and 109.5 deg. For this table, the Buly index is -16.4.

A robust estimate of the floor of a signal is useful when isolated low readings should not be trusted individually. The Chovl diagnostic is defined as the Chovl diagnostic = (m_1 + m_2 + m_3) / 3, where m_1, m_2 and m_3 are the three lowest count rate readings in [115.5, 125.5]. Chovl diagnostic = 16.4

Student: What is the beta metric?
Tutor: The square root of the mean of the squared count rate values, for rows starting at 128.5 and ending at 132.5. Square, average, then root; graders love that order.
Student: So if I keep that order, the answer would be 14.4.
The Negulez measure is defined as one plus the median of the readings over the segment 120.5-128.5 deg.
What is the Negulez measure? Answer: 17.3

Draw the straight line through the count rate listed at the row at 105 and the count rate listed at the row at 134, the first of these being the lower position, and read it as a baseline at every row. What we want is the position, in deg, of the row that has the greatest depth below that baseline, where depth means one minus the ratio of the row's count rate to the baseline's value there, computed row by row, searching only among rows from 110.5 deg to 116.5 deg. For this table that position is 111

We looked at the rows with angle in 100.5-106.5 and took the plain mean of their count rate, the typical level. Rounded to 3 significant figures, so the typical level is 17.4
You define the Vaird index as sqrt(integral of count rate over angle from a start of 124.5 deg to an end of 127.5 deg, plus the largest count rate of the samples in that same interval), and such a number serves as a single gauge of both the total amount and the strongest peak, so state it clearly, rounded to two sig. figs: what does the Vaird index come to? 8.0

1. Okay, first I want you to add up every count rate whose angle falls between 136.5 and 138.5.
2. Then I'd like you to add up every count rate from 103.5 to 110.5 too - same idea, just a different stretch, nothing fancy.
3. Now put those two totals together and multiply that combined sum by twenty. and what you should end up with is 2827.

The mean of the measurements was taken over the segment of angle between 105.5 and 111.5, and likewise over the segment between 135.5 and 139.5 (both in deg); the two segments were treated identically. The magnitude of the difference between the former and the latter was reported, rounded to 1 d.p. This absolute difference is 5.6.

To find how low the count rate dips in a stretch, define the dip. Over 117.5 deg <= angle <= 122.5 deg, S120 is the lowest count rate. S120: 16.46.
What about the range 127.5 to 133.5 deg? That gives 13.22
